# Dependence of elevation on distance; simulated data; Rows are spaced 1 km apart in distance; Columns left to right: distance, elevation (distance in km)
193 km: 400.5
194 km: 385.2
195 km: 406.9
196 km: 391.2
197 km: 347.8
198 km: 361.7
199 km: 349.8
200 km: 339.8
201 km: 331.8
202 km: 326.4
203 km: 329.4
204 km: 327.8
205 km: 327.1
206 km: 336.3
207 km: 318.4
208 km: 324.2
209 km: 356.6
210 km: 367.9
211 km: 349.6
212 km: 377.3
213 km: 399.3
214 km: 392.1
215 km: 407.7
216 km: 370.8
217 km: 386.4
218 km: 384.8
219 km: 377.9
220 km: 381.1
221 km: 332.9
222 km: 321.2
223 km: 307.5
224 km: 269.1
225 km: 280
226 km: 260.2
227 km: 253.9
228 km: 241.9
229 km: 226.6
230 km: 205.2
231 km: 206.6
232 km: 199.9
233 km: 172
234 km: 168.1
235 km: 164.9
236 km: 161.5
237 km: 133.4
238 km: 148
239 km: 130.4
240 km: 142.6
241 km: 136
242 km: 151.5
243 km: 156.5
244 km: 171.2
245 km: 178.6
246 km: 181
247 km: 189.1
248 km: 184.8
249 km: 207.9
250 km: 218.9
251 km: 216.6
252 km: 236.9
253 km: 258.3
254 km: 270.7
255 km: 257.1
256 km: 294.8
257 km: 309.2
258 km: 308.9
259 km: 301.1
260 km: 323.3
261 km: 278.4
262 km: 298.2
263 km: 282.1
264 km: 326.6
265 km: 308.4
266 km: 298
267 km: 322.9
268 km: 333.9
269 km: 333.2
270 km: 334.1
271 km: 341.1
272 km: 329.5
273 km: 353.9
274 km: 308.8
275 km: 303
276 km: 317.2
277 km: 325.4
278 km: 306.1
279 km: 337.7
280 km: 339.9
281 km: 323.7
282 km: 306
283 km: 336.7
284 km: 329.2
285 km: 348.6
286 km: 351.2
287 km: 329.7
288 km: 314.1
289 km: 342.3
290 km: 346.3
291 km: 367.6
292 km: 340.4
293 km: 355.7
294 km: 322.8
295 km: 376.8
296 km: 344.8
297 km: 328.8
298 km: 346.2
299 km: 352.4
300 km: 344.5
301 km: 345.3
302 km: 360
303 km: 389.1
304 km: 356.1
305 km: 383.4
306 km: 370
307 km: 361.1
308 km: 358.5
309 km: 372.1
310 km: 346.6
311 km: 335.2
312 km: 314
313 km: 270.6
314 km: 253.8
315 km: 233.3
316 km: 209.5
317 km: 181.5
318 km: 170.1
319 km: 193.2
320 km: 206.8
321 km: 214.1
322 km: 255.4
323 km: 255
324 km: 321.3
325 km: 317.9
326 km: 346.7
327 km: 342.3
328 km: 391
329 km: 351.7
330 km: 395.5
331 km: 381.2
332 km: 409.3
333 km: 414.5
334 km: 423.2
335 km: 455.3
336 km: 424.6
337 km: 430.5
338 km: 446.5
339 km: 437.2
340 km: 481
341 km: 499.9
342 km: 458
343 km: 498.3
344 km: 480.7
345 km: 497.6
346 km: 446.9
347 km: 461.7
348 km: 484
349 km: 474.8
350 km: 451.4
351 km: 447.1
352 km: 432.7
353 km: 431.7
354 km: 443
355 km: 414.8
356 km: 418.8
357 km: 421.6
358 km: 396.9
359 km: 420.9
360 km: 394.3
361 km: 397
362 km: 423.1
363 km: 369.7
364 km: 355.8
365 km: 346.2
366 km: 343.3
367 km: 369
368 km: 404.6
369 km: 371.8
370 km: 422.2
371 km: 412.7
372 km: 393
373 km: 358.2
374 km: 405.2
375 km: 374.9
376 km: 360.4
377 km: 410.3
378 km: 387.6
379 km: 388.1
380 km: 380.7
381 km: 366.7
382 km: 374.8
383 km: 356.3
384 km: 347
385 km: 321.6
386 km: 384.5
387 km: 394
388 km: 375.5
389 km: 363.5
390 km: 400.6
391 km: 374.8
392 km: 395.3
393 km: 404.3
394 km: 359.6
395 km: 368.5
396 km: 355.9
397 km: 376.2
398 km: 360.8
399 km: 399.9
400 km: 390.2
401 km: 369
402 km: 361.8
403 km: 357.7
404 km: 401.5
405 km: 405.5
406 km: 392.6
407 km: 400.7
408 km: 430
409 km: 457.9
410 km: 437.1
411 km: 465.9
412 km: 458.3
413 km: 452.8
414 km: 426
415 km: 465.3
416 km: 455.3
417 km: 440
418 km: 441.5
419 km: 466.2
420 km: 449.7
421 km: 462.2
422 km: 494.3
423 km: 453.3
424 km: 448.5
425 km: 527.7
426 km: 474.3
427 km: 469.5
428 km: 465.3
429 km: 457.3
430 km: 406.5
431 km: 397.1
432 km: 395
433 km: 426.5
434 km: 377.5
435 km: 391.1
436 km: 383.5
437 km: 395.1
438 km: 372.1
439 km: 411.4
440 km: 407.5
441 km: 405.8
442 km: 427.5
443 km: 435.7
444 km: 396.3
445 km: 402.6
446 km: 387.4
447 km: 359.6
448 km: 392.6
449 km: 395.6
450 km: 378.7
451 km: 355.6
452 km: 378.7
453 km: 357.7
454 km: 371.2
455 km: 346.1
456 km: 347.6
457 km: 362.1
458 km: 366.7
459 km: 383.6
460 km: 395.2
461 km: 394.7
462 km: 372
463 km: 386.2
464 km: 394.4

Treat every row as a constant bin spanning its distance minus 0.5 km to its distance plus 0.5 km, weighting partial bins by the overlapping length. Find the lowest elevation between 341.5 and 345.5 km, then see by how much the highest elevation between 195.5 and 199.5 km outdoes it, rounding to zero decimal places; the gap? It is -67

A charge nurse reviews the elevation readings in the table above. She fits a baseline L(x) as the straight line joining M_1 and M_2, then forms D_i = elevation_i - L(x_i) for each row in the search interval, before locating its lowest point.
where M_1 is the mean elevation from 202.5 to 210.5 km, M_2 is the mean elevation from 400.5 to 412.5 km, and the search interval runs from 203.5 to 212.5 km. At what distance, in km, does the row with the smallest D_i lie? 207 km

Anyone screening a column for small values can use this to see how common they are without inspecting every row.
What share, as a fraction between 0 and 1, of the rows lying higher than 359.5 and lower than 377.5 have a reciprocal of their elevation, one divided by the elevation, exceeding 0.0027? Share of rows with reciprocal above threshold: 0.4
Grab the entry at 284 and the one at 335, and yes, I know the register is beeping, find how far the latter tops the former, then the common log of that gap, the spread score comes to 2.10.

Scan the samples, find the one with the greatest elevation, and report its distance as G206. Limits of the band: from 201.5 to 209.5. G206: 209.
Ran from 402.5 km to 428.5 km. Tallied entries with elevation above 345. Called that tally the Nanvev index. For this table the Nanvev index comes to 26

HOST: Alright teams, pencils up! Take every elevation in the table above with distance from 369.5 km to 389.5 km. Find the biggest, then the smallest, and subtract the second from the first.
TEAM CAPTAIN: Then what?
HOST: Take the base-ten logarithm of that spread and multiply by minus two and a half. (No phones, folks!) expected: -5.0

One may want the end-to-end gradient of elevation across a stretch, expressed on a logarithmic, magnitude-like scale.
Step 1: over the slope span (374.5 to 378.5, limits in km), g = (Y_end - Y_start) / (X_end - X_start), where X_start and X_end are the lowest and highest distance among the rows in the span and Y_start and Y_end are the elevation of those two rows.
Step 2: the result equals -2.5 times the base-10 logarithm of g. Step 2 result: -1.6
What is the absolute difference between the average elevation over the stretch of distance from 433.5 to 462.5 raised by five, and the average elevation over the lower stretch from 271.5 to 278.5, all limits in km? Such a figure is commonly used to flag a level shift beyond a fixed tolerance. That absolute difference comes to 69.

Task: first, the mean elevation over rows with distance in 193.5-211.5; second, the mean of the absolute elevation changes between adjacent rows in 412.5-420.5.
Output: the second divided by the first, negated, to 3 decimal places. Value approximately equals -0.055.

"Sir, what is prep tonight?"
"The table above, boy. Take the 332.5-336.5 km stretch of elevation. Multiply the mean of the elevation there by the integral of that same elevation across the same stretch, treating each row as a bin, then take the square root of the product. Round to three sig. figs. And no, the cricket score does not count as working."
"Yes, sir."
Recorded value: 859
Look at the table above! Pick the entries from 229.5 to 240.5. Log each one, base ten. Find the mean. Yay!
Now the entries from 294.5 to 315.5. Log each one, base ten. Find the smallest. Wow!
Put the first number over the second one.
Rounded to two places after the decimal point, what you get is 0.94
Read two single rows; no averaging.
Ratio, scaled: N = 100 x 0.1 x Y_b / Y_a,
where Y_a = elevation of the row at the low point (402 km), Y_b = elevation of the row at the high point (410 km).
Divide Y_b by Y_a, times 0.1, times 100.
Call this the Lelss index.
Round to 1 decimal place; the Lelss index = 12.1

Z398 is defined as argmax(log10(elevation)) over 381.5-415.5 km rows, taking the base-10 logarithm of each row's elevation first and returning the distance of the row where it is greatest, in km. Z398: 411 km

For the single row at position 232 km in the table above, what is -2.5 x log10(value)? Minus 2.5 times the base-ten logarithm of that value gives -5.75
